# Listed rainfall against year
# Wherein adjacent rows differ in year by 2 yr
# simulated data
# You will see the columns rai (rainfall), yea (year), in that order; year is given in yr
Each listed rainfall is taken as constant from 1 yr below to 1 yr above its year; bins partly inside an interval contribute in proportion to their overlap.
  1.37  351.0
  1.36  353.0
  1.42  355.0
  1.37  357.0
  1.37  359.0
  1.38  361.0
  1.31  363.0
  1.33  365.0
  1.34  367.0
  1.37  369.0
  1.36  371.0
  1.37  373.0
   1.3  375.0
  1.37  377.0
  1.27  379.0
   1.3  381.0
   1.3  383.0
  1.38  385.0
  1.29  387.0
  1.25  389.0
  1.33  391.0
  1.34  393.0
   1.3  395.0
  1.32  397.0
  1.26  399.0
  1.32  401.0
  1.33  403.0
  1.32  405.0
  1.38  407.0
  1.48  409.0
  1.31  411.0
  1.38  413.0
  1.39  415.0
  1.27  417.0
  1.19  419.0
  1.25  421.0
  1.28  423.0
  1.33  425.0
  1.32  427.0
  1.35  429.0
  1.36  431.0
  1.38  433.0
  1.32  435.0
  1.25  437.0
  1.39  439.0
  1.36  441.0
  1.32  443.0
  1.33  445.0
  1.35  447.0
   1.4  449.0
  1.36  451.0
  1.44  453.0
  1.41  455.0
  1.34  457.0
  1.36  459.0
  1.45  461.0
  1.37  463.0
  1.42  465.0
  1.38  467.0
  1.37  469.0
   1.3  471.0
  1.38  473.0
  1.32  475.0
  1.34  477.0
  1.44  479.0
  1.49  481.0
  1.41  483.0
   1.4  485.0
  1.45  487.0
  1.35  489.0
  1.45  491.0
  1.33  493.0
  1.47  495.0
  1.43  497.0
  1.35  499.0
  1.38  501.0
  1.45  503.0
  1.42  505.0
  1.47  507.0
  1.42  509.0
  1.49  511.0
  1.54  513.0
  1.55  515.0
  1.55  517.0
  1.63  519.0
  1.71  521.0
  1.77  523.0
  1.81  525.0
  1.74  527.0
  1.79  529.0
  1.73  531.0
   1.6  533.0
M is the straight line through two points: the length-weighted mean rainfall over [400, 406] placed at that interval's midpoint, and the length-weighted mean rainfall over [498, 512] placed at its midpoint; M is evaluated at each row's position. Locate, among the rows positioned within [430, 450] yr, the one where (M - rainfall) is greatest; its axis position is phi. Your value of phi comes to 437.0 yr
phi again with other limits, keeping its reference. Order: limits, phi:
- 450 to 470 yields 457.0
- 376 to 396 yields 389.0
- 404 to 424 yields 419.0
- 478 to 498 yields 493.0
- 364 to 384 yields 379.0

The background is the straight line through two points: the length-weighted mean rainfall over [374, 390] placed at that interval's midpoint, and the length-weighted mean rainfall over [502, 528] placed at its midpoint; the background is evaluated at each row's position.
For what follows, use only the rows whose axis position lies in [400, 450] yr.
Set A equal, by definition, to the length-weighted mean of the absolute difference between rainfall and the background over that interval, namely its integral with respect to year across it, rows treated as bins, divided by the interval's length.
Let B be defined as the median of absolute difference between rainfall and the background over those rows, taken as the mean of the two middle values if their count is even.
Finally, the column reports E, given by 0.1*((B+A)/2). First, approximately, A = 0.07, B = 0.066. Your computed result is 0.007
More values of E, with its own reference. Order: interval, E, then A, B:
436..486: 0.010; 0.09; 0.104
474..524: 0.011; 0.11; 0.106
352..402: 0.006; 0.06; 0.063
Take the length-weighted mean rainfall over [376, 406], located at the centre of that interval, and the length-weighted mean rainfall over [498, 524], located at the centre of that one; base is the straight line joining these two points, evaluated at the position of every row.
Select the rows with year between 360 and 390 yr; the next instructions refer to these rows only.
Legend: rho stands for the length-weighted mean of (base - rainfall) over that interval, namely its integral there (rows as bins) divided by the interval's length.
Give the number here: -0.04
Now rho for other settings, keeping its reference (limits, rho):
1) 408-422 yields 0.03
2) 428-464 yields 0.04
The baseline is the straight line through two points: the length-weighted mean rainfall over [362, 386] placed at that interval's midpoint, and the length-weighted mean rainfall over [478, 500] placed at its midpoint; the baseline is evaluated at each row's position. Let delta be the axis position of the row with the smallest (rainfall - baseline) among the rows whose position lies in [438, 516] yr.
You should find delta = 471.0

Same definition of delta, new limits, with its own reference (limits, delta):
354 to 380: 379.0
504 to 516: 509.0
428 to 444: 437.0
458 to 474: 471.0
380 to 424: 419.0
